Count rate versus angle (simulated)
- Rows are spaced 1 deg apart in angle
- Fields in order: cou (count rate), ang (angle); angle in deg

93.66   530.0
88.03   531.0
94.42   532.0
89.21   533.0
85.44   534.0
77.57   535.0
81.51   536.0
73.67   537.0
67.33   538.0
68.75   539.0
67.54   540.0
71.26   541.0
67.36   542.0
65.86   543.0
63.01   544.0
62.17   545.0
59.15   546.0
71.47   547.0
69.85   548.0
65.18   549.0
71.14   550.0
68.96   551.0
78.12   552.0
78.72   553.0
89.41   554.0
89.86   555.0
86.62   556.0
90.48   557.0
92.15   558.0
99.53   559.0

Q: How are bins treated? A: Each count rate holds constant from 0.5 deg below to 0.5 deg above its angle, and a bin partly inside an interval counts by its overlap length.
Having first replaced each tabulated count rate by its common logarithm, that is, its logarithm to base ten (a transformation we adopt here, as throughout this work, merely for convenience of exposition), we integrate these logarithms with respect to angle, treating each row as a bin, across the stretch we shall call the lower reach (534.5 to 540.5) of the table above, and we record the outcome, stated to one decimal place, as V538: 11.2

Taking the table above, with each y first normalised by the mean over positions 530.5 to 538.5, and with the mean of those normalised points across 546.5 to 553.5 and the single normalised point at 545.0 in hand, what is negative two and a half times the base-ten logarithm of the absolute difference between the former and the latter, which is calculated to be 2.3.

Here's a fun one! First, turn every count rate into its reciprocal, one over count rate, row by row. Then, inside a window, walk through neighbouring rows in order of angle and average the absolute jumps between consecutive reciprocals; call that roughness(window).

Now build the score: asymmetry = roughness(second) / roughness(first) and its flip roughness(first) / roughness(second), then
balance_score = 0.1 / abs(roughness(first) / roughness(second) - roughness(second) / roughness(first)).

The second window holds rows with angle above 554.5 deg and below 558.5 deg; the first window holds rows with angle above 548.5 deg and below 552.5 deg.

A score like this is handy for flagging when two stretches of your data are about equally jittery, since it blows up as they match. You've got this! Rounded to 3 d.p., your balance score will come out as 0.036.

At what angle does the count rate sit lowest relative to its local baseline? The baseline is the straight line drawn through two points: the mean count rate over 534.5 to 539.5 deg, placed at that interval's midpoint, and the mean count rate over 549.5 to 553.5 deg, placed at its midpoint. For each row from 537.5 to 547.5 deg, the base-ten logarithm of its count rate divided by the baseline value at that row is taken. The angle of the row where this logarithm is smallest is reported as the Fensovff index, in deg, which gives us 546.0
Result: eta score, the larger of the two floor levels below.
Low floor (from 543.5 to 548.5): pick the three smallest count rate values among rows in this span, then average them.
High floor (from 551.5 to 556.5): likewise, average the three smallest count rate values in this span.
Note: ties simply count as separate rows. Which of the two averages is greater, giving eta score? 81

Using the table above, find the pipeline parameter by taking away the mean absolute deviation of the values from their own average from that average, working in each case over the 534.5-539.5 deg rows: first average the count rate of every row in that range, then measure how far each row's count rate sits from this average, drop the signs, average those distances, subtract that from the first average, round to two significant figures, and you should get 69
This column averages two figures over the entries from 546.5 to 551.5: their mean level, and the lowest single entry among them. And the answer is 67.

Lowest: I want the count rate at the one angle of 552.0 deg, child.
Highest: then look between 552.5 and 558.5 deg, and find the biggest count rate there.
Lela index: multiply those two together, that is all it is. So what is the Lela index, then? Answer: 7199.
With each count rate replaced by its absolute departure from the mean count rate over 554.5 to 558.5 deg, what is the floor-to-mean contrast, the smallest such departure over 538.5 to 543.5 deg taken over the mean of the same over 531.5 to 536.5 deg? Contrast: 3.08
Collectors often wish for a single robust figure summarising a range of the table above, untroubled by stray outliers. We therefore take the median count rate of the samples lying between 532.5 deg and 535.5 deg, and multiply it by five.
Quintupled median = 427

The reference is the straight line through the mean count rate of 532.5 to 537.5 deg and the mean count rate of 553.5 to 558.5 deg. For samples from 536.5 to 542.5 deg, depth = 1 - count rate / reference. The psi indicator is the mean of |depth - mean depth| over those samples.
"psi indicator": 0.027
